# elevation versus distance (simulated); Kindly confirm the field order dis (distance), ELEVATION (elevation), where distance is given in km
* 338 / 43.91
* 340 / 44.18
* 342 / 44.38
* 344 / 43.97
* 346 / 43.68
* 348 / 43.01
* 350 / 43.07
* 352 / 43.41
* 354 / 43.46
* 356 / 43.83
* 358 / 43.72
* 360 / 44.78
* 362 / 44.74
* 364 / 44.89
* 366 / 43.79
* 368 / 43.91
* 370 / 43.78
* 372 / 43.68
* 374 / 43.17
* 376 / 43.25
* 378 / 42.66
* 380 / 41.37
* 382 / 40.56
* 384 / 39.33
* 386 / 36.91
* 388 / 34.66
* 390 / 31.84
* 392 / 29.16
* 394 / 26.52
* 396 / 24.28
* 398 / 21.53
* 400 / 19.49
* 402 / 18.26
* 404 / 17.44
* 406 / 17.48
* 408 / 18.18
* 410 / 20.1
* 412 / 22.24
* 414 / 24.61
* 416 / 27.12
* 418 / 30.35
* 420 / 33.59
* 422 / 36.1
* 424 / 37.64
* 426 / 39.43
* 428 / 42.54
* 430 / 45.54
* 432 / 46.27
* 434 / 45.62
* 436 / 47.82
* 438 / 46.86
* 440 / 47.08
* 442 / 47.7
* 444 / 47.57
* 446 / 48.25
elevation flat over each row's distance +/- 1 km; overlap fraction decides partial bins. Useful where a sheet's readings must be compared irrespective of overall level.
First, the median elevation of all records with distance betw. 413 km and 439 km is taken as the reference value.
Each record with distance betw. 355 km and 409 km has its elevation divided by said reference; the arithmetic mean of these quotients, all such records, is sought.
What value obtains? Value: 0.89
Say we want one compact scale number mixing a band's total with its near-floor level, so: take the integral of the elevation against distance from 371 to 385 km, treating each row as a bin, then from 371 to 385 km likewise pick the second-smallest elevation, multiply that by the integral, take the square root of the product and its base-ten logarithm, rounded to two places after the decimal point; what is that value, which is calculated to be 2.19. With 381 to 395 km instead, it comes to 2.07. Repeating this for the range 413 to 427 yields 2.05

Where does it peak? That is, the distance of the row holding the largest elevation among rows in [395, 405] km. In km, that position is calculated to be 396 km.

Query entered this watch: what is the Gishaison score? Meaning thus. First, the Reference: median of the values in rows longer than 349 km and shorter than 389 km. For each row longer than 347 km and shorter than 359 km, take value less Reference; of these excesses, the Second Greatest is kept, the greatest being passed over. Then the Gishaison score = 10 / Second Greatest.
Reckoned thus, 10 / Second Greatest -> 35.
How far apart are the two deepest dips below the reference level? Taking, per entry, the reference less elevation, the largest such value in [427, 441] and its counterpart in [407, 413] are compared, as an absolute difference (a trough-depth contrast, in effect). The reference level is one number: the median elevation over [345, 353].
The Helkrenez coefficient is 24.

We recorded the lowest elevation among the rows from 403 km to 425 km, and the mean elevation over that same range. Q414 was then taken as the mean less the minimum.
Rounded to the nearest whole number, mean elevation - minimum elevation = 8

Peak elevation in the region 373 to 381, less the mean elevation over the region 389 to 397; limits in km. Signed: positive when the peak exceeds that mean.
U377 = 15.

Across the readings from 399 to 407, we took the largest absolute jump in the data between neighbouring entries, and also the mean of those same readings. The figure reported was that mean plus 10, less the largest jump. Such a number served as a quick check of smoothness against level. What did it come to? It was 27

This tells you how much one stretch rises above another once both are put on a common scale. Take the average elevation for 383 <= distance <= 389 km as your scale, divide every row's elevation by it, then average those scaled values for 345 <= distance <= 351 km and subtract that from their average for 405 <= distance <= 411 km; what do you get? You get -0.7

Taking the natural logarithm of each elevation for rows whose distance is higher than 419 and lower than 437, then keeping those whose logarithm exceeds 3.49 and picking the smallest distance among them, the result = 420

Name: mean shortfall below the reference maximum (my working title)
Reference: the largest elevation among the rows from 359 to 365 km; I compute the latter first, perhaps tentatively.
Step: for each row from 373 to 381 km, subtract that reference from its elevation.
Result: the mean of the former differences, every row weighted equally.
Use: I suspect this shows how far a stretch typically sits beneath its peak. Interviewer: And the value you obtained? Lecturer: -2.3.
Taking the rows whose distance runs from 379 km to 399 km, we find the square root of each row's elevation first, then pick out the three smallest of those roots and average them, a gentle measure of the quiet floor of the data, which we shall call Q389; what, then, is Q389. 4.9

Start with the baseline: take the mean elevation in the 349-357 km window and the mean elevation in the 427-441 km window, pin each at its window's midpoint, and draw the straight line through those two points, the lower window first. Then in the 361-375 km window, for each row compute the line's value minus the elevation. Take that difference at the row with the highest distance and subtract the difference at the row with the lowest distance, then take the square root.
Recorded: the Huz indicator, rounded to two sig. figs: 1.4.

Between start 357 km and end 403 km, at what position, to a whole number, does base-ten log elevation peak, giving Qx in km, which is 364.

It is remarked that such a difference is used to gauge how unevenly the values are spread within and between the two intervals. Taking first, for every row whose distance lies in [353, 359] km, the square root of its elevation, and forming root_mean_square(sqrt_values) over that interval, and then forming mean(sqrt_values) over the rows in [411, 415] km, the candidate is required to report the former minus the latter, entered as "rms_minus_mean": 1.8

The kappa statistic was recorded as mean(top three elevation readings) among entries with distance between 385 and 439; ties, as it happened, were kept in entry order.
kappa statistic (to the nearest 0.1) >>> 47.0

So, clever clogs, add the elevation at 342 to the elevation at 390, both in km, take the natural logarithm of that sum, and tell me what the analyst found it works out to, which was 4.33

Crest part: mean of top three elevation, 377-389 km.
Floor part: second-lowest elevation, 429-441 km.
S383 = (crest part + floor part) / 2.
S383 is 44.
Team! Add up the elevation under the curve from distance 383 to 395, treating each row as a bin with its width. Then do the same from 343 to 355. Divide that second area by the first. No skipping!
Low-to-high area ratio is 1.31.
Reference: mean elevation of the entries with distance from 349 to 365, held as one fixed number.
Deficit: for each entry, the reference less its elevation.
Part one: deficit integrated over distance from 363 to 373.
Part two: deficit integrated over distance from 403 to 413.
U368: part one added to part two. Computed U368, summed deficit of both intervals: 249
